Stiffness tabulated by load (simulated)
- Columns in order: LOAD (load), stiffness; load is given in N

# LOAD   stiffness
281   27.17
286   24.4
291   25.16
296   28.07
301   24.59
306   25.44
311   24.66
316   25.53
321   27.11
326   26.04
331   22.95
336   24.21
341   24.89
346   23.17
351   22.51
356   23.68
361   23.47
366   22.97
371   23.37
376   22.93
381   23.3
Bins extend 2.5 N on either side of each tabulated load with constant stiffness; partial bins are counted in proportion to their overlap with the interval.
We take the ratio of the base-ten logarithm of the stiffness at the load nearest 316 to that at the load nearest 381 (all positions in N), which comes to 1.03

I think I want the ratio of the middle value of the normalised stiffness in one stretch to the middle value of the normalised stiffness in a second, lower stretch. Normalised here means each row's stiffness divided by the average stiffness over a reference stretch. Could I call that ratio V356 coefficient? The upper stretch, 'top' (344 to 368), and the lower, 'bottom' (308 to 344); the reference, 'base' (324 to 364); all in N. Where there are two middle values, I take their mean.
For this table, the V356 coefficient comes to 0.93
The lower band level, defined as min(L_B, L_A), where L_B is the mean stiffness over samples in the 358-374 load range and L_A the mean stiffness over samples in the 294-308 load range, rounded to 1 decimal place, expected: 23.3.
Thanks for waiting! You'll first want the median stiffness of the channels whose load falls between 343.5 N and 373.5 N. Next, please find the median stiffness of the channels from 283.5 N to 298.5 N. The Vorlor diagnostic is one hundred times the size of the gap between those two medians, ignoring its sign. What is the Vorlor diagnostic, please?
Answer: 189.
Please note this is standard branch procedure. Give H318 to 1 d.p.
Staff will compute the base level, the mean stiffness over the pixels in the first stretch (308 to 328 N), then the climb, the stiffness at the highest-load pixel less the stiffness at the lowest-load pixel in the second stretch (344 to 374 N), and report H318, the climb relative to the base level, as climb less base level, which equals -25.6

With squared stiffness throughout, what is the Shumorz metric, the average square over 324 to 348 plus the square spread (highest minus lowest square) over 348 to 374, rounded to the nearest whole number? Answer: 643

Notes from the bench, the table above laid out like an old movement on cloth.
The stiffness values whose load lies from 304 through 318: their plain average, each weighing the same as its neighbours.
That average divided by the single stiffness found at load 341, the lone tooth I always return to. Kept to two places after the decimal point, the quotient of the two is 1.01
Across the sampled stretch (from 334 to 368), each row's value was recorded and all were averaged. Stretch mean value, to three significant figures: 23.6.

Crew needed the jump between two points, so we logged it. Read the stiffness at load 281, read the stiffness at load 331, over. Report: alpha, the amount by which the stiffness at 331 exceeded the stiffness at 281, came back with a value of -4.2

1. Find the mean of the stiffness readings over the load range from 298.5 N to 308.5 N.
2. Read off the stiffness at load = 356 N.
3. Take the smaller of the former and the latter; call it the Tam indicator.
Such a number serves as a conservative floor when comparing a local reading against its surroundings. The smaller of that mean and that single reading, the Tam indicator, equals 23.7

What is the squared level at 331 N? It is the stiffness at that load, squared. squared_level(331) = 527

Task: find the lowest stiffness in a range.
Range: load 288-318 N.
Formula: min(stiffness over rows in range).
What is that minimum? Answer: 24.59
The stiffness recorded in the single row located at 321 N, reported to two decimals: 27.11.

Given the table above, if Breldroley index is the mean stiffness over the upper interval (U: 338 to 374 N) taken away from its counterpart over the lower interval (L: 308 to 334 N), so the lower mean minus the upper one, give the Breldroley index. 1.8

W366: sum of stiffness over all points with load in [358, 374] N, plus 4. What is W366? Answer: 74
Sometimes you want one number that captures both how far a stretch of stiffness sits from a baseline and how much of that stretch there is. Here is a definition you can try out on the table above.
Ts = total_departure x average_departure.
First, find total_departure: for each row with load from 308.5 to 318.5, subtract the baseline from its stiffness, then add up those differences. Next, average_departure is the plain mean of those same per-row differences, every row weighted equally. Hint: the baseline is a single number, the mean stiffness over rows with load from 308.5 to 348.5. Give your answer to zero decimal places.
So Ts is 0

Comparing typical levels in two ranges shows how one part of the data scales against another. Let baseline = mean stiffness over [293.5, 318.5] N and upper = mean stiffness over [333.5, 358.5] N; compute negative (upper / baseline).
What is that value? -0.923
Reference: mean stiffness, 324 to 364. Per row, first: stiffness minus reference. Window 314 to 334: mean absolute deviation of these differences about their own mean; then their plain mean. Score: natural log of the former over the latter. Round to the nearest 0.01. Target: -0.23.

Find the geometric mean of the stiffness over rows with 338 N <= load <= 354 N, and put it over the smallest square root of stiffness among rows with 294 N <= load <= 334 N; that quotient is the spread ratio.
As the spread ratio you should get 4.91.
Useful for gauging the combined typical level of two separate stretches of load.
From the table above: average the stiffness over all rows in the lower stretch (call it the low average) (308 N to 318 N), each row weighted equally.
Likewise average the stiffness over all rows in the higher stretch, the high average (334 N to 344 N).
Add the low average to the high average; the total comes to 49.6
